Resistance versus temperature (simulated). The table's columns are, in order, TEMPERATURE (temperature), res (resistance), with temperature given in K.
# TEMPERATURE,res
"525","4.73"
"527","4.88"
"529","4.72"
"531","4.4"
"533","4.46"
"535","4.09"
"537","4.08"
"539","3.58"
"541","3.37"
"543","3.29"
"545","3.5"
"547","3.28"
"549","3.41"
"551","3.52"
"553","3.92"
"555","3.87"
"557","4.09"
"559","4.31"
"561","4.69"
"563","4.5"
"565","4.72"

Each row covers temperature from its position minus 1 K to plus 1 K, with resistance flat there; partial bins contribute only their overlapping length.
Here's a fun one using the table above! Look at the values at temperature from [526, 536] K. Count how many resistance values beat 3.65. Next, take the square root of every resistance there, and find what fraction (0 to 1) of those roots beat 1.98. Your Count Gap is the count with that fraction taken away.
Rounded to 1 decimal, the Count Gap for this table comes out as 4.0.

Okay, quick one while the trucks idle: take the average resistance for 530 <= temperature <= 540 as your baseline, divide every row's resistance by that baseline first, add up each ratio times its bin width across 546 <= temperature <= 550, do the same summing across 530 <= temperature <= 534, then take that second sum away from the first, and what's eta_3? -1.1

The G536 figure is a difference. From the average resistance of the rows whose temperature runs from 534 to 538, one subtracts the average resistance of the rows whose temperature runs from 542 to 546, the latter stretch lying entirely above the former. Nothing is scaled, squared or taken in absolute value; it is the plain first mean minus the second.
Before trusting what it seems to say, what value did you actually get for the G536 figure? 0.69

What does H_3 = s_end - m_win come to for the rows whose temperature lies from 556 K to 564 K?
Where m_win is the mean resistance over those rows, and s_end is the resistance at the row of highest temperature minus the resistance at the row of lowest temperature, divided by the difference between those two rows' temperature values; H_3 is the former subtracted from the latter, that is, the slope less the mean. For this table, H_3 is -4.33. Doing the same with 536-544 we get -3.71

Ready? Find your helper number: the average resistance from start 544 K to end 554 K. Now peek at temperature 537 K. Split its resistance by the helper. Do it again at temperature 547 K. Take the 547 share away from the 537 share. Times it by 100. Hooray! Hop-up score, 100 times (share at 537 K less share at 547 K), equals 23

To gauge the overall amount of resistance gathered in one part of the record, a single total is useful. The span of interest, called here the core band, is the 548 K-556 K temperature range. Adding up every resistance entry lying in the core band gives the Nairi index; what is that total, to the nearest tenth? 14.7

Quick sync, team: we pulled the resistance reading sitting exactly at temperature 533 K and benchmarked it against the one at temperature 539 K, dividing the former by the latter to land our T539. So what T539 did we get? 1.25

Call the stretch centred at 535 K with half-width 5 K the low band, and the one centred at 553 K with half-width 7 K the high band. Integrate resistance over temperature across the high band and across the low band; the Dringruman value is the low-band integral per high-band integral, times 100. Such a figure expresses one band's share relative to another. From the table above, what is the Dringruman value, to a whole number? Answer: 78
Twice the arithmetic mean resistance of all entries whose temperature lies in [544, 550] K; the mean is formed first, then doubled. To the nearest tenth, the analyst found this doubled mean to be 6.8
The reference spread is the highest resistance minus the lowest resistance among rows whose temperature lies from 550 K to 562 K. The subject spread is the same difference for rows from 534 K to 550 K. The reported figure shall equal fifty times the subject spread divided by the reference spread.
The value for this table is 35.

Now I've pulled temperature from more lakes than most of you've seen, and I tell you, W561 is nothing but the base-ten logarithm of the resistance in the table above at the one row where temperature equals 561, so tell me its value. 0.67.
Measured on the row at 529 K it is 0.67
